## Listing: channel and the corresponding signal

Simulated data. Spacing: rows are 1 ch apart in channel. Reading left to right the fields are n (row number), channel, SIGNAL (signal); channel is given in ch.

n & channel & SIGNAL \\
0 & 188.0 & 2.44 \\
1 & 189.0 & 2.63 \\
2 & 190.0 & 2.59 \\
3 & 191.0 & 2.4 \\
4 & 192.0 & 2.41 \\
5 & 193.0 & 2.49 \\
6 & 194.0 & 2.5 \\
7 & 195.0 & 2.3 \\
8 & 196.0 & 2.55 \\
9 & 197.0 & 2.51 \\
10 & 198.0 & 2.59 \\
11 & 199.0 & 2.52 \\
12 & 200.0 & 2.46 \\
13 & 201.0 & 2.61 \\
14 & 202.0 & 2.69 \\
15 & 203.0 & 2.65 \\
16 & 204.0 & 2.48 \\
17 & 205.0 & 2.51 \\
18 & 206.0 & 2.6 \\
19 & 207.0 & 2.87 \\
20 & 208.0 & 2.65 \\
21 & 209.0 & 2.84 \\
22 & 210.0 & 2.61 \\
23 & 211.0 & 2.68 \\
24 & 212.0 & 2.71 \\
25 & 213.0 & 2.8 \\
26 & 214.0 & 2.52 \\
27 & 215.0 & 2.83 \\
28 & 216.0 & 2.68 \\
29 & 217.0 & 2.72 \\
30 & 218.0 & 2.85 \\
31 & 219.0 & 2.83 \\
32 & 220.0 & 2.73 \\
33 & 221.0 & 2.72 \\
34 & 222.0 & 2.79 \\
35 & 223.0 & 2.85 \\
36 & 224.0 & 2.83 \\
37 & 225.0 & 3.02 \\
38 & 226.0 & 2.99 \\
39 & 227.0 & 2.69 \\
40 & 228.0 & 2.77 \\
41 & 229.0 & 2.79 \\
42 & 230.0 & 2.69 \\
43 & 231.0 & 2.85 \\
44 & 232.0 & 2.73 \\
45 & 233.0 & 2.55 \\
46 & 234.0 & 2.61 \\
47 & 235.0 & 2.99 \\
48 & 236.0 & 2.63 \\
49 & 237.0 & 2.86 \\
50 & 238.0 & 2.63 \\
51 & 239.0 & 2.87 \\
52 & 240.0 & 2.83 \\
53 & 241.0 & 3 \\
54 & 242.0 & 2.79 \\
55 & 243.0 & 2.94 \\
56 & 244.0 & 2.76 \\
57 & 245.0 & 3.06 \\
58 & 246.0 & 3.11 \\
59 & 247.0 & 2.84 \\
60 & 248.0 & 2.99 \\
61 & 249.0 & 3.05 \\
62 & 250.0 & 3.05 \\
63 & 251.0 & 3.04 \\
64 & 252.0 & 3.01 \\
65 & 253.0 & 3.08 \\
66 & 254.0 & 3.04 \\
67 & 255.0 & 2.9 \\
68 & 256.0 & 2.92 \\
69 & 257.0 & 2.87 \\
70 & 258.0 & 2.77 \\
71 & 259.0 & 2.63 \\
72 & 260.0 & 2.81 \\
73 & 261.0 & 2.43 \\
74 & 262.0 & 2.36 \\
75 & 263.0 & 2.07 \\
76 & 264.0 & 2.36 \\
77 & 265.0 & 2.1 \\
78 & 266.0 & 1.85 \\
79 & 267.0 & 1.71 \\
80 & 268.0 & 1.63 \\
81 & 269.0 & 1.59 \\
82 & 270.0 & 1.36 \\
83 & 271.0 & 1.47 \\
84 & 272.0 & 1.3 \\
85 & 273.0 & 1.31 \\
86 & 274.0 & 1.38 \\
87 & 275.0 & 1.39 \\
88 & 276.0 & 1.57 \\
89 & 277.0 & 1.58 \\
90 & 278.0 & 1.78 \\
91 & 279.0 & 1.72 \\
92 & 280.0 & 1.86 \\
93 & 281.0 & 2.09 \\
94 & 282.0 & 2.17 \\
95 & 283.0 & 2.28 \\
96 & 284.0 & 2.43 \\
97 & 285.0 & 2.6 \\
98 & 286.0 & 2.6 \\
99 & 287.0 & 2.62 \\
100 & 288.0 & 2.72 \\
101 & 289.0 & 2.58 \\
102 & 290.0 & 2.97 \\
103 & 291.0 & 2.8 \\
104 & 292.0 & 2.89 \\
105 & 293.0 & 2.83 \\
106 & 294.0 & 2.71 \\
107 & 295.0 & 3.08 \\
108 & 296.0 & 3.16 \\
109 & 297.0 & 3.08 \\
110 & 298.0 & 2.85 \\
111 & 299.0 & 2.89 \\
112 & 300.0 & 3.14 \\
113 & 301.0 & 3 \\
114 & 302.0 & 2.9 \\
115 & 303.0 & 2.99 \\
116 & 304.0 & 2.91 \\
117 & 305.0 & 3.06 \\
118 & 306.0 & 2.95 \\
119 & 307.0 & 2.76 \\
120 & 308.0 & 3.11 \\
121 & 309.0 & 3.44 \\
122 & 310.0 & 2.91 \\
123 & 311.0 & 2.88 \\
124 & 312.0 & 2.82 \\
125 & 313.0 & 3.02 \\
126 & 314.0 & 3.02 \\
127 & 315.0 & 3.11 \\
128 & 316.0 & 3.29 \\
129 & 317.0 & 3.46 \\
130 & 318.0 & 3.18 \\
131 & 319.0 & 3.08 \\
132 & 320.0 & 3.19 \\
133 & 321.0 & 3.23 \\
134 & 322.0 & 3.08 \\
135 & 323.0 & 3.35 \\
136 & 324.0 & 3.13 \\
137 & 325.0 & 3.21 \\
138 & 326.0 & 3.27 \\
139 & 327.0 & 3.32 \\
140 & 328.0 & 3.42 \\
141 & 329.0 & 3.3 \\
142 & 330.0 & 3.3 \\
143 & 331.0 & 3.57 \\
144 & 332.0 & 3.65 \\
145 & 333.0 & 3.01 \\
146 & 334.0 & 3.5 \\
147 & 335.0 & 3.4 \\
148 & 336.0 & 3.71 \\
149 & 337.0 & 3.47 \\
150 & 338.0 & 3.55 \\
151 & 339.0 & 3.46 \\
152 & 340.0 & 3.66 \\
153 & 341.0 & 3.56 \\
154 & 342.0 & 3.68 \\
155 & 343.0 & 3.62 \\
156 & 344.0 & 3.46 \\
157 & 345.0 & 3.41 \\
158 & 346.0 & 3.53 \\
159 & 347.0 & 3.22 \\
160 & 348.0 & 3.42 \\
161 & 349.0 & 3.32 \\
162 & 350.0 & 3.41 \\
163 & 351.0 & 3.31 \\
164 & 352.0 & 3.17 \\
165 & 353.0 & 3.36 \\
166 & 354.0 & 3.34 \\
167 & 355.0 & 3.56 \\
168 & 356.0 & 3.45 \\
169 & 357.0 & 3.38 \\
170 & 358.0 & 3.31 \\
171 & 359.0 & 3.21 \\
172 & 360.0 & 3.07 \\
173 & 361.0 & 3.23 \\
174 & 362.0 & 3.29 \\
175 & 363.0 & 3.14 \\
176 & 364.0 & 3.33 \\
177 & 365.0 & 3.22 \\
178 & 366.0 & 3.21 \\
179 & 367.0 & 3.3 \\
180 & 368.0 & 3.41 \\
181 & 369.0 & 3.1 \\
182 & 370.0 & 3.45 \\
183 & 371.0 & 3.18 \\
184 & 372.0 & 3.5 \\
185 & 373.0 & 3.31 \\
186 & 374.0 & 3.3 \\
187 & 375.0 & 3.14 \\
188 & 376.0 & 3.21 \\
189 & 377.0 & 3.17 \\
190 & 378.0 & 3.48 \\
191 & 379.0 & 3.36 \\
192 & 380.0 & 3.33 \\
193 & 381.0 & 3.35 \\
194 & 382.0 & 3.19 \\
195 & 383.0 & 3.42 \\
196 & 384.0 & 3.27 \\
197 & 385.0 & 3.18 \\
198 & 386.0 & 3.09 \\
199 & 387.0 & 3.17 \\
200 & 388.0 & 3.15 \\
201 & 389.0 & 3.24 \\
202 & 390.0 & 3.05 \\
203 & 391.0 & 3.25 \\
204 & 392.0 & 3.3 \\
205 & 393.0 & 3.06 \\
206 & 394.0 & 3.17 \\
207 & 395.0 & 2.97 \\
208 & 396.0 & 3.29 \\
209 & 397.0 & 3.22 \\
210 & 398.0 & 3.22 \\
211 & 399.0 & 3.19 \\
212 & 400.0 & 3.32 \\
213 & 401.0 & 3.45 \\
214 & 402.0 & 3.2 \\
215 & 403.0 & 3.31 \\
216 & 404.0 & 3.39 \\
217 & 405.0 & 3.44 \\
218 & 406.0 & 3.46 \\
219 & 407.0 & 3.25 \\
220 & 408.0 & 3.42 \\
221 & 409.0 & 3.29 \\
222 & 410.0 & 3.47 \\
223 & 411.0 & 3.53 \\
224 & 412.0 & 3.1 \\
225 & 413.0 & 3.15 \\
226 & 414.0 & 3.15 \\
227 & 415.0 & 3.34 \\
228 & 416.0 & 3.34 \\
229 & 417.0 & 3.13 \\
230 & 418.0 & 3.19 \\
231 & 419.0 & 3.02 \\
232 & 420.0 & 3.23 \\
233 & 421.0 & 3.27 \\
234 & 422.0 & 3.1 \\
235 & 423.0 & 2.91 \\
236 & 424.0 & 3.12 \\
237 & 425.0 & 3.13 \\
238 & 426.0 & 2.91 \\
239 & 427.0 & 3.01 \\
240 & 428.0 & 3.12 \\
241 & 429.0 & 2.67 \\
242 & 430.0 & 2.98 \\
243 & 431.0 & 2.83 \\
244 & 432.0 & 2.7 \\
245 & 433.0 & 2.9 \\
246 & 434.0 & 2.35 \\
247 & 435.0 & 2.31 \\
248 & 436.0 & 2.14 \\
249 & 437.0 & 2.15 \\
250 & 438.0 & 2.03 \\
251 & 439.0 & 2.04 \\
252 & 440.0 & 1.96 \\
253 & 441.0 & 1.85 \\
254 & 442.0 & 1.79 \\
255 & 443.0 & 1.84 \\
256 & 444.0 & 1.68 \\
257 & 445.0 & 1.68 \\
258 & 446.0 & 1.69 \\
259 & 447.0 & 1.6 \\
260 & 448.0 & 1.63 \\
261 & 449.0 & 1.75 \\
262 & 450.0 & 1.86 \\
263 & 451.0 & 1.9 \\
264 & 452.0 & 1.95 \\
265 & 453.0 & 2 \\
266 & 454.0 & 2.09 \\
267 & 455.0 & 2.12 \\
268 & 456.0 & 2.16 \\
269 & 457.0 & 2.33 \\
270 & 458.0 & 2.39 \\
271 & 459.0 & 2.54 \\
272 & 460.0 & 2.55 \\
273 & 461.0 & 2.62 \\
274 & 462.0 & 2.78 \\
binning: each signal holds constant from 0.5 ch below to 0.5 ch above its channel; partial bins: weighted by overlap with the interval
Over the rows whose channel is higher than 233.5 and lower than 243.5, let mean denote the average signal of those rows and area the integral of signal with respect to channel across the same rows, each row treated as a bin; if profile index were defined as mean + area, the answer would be 31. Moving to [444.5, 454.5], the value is 20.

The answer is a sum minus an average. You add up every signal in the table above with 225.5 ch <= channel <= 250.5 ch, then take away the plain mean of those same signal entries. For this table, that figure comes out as 68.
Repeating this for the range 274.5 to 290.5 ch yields 33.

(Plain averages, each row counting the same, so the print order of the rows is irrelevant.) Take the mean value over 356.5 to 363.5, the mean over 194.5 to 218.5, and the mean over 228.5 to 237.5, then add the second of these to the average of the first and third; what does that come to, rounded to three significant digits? 5.62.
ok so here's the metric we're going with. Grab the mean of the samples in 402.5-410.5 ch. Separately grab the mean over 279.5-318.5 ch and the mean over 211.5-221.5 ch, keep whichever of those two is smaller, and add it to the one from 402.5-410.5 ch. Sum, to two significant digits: 6.1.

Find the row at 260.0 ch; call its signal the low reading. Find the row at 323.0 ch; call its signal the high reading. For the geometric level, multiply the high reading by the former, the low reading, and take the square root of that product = 3.07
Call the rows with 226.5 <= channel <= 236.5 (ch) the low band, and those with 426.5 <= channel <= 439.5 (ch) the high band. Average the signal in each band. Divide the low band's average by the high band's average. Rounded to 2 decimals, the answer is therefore 1.07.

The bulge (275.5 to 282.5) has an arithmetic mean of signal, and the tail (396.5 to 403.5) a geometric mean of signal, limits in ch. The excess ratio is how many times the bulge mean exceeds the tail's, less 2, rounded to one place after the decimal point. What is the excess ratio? -1.4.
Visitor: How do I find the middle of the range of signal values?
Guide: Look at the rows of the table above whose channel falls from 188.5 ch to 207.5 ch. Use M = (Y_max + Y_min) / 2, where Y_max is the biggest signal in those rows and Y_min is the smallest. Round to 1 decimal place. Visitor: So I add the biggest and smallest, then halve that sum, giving 2.6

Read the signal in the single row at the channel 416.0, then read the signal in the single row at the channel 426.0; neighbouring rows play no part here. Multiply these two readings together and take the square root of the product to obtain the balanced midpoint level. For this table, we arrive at 3.12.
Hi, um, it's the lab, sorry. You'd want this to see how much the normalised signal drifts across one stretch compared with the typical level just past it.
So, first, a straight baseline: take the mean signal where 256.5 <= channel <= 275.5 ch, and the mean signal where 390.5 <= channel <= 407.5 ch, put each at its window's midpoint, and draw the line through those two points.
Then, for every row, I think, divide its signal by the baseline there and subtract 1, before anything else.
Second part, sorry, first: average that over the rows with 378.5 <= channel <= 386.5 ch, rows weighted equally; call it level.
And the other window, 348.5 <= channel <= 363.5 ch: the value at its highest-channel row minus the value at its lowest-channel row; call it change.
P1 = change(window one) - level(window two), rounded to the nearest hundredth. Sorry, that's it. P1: -0.17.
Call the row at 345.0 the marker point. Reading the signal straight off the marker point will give 3.41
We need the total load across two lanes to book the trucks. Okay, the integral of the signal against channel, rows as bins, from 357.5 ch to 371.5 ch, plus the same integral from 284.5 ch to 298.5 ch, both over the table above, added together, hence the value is 85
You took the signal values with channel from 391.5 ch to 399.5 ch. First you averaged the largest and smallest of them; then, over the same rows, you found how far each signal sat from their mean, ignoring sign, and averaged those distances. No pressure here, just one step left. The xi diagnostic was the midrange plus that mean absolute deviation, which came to 3.22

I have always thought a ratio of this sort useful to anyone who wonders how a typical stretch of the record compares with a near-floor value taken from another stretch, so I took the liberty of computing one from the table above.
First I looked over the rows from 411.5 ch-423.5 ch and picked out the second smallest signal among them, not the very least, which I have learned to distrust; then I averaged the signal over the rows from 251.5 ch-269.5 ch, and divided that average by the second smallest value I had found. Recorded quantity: 0.81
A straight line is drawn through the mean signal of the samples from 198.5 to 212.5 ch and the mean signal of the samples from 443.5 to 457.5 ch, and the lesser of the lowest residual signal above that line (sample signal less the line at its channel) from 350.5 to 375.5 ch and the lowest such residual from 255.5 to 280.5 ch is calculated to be -1.1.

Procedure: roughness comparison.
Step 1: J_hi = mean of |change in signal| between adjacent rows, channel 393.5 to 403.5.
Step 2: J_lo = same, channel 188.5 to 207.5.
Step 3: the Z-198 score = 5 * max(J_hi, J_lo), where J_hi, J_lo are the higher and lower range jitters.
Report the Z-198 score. 0.69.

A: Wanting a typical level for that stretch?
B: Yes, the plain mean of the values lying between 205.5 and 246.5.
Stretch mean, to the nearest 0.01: 2.79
